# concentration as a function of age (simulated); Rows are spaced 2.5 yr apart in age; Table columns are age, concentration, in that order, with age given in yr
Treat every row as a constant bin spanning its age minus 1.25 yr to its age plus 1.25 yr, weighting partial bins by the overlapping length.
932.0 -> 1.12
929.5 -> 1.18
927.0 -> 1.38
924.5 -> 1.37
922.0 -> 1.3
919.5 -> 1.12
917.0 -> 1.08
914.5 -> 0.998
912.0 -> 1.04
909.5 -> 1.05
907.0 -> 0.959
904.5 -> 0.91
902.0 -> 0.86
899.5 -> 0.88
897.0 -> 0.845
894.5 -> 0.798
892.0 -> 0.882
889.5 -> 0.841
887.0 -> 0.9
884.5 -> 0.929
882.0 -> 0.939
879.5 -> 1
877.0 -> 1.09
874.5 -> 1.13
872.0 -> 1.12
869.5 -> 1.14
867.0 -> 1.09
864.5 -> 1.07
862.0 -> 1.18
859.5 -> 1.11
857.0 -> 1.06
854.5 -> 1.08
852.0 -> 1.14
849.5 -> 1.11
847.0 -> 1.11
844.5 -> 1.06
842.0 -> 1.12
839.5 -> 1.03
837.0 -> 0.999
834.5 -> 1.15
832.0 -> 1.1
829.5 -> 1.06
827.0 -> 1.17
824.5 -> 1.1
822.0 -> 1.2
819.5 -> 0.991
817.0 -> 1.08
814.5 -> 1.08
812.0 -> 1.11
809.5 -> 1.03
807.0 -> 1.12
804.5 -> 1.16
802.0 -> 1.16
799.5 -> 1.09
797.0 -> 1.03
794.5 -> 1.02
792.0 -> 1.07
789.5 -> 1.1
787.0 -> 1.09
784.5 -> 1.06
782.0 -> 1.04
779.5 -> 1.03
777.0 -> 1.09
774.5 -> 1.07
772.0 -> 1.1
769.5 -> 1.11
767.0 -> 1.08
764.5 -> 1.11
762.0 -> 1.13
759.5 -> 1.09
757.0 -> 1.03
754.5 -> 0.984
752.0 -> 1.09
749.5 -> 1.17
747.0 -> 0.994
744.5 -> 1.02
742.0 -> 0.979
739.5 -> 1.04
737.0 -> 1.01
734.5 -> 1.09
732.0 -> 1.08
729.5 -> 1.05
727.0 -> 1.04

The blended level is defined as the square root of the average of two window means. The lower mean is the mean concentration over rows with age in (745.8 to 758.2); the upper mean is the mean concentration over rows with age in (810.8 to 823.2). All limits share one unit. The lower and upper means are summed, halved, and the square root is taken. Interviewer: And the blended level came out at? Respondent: 1.04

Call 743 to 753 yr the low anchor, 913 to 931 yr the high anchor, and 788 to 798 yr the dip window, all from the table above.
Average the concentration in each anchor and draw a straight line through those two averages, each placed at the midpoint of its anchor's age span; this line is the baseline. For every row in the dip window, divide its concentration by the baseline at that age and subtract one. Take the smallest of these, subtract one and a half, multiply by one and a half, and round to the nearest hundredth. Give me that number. -2.36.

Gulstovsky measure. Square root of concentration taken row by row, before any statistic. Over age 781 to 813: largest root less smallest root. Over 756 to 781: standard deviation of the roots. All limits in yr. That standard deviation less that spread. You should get -0.05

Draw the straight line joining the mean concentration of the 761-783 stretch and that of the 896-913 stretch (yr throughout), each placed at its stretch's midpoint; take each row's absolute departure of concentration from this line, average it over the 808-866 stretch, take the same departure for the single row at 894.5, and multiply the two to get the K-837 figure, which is 0.013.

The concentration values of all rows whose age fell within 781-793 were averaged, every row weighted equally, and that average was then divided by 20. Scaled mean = 0.0536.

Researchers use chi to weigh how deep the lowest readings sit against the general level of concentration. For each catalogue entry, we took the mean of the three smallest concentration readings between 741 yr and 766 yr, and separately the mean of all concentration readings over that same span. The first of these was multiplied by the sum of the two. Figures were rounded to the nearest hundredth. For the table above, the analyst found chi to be 2.02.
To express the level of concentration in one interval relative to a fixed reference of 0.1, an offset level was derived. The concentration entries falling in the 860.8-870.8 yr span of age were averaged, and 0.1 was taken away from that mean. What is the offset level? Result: 1.02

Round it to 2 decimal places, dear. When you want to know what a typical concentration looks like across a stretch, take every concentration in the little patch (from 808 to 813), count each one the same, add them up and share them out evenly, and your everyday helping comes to 1.07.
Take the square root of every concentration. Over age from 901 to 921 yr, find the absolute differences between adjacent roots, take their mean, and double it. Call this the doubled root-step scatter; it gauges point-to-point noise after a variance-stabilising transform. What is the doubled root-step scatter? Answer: 0.0521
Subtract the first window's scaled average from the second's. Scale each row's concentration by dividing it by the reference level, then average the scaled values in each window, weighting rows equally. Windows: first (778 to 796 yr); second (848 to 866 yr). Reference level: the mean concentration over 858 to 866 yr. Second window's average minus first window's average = 0.043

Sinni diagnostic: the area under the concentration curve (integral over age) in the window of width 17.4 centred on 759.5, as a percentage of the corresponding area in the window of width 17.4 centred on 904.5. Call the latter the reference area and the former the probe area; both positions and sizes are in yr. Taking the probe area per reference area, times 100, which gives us 115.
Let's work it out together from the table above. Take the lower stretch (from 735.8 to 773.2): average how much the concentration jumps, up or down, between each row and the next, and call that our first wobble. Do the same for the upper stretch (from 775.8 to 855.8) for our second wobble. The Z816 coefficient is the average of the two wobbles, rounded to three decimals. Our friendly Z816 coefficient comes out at 0.055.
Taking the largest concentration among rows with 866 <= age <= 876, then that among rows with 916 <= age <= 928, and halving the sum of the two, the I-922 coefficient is 1.26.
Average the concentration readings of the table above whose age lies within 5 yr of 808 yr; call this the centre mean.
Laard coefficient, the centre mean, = 1.11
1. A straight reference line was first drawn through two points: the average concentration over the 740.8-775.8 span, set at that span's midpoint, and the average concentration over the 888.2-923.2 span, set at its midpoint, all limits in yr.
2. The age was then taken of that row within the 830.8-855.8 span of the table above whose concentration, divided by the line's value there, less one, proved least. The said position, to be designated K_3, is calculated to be 837.0 yr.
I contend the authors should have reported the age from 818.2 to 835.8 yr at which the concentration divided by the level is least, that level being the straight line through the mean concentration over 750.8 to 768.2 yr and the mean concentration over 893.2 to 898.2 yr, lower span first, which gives 819.5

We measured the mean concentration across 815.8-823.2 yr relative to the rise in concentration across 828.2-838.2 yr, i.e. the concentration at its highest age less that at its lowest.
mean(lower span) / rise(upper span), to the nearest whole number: -18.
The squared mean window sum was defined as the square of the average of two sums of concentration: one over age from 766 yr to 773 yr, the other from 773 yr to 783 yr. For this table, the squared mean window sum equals 14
